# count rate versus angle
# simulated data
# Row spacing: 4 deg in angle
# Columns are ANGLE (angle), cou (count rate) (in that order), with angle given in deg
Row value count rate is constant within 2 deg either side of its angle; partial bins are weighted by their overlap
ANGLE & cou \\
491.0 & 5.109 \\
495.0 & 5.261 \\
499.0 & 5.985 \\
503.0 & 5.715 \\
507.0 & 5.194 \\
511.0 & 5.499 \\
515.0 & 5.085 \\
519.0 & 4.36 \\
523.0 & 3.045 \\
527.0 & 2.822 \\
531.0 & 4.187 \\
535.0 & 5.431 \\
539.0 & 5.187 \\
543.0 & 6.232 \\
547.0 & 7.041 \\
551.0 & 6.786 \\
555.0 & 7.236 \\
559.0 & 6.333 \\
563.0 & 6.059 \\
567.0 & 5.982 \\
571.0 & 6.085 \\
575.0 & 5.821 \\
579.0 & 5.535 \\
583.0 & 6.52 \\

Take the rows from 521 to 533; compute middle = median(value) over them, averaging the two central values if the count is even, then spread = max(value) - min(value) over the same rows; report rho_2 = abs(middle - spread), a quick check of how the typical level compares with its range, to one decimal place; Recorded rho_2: 1.7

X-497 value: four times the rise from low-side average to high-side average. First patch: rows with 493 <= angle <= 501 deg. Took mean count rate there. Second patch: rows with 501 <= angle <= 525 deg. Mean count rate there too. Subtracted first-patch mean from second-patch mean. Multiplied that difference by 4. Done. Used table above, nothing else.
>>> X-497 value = -3.2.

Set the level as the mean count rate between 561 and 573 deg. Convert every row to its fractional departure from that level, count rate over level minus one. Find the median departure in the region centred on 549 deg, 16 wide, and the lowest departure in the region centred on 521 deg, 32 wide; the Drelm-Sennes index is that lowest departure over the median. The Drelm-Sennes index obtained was -4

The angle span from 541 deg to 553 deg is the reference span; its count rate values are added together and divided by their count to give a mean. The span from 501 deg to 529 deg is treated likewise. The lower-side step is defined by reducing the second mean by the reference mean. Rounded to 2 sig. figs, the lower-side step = -2.2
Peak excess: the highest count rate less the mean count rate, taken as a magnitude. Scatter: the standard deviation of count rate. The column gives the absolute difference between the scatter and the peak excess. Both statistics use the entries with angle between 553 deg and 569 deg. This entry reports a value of 0.3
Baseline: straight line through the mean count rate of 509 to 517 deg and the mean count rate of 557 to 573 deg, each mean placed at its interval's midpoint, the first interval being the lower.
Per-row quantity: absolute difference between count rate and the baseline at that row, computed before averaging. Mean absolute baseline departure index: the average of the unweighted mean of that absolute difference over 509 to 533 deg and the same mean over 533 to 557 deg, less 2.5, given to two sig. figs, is -1.5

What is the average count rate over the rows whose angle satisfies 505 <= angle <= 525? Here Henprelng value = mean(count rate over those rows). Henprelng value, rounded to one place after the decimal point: 4.6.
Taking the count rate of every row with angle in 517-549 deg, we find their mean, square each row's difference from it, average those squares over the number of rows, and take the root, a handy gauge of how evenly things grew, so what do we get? 1.38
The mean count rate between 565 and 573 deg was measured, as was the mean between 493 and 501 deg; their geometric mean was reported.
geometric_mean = 5.8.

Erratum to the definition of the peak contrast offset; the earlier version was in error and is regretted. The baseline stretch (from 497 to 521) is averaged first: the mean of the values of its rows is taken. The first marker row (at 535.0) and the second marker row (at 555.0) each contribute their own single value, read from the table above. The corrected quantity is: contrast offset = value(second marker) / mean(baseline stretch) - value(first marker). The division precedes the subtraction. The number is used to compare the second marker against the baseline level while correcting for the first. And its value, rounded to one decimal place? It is -4.1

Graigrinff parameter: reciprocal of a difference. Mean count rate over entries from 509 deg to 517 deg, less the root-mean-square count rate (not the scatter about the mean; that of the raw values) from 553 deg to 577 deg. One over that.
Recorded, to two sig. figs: -1.0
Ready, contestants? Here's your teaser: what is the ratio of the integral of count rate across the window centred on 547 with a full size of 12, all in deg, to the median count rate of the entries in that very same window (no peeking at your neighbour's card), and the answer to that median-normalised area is 11.8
